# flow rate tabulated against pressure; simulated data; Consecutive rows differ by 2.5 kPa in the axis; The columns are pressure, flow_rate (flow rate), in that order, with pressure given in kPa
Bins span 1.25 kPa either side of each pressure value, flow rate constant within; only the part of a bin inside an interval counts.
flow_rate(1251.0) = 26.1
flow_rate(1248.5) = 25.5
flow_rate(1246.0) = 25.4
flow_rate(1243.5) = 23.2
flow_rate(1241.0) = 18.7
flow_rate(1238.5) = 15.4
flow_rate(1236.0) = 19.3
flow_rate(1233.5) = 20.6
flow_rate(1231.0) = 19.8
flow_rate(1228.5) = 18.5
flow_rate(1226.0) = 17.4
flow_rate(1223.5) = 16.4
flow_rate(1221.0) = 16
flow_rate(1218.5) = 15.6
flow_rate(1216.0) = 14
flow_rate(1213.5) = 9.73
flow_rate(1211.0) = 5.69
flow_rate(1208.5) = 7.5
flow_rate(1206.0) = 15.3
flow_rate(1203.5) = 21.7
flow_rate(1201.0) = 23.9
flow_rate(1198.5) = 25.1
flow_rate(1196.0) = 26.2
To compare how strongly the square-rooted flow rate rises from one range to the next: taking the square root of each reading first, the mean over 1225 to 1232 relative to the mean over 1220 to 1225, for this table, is 1.07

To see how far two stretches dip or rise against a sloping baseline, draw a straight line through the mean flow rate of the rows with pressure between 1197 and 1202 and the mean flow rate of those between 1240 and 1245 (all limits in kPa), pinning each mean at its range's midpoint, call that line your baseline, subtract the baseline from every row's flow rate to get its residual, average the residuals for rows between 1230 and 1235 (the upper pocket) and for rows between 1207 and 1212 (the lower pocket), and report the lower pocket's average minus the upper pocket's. -15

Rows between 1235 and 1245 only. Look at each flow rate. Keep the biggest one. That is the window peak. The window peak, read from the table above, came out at 23.2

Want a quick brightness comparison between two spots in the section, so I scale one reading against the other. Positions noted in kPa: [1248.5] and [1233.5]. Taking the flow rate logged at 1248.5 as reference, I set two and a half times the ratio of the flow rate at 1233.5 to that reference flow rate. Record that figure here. 2.02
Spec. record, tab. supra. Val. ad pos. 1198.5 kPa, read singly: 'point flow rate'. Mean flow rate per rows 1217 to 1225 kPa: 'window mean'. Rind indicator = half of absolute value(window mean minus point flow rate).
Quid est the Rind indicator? 4.6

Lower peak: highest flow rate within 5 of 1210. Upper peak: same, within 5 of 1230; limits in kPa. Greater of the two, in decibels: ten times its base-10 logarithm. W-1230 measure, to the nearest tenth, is 13.1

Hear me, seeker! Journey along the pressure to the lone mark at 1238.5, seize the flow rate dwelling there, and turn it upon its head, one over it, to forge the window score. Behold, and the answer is 0.065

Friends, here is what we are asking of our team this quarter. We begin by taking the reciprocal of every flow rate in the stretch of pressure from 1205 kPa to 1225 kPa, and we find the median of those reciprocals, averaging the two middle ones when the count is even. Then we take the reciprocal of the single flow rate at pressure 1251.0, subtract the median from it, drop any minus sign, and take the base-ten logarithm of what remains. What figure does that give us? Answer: -1.5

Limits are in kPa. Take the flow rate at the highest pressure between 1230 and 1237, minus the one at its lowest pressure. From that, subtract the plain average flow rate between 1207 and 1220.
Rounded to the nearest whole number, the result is -11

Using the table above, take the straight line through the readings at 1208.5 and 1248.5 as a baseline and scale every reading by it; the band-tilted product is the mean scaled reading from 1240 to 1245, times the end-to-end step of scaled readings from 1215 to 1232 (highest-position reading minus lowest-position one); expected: -0.15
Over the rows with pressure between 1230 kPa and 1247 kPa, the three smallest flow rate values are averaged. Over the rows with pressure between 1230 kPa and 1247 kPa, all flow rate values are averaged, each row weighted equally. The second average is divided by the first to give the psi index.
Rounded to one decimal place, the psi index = 1.1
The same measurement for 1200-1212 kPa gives 1.6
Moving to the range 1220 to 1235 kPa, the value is 1.1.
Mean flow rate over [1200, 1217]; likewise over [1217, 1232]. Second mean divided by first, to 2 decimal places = 1.24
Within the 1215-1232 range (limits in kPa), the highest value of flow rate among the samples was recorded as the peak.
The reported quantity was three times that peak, 59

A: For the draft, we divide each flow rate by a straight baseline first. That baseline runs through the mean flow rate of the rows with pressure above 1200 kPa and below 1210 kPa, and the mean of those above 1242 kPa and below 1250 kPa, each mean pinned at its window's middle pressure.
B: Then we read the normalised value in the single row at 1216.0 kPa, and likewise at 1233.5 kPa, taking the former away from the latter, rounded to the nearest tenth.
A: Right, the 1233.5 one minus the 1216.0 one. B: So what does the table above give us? 0.2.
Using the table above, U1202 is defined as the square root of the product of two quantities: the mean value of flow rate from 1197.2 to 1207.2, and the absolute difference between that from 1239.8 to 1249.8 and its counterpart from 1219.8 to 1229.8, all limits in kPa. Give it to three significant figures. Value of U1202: 11.5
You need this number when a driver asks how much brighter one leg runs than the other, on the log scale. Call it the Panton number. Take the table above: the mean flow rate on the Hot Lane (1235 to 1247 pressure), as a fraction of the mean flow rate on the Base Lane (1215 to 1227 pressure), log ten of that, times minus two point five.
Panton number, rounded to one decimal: -0.3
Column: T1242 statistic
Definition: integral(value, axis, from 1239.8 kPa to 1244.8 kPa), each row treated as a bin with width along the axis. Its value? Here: 105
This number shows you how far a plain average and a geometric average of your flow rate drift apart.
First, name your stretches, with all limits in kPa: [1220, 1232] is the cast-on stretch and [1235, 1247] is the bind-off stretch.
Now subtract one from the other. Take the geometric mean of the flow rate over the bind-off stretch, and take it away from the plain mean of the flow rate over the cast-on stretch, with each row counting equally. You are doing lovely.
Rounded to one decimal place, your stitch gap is -2.5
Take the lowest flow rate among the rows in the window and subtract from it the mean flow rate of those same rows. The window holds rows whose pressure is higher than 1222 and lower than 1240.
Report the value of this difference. -2.8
